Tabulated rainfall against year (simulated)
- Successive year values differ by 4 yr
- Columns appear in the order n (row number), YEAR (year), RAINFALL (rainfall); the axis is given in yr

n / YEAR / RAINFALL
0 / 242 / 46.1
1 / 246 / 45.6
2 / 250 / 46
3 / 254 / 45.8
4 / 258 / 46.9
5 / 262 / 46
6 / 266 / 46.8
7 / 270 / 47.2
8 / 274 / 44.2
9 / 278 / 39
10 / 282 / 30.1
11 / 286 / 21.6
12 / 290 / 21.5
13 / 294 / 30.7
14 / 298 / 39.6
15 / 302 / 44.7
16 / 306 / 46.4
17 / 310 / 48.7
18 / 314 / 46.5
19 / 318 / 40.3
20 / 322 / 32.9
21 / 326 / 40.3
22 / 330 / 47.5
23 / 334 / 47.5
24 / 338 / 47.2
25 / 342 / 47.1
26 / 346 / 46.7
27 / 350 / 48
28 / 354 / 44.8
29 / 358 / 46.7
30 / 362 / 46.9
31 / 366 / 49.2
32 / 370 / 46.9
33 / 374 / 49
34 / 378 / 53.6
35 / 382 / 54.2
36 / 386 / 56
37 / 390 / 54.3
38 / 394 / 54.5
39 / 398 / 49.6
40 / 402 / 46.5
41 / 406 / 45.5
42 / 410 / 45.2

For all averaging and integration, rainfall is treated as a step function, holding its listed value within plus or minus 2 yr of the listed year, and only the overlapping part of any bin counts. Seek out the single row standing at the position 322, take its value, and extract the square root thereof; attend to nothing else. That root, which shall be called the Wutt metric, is 5.74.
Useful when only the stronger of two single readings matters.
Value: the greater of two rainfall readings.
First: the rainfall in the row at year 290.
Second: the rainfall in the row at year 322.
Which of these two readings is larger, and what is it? 33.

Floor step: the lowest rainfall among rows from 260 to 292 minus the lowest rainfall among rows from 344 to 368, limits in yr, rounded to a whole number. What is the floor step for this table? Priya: -23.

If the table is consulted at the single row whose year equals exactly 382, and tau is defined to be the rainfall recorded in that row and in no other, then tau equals 54.2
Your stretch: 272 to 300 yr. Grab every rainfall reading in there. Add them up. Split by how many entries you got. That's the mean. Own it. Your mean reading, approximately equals 32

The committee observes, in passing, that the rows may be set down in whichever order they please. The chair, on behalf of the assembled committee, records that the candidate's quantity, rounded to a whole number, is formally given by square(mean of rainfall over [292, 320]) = 1799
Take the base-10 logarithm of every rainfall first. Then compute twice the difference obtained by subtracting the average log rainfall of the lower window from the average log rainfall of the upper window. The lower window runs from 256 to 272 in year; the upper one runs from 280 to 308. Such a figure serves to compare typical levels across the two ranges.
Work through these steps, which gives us -0.33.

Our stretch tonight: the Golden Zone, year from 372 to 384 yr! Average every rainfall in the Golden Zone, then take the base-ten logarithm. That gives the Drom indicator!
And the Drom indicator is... 1.72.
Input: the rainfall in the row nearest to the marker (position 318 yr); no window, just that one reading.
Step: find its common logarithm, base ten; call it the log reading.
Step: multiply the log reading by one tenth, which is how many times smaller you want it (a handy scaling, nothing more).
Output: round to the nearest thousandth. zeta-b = 0.161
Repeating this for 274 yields 0.165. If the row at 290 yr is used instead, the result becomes 0.133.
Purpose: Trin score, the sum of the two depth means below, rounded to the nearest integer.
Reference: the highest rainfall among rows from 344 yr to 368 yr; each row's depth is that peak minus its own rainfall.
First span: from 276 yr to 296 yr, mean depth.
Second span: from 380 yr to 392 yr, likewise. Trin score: 15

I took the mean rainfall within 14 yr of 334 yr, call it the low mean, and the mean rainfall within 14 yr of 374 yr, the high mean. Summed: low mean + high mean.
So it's 95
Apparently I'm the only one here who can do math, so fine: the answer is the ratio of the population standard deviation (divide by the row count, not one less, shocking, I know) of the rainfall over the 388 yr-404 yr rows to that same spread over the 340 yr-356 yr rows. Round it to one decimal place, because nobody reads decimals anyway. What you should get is 2.9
